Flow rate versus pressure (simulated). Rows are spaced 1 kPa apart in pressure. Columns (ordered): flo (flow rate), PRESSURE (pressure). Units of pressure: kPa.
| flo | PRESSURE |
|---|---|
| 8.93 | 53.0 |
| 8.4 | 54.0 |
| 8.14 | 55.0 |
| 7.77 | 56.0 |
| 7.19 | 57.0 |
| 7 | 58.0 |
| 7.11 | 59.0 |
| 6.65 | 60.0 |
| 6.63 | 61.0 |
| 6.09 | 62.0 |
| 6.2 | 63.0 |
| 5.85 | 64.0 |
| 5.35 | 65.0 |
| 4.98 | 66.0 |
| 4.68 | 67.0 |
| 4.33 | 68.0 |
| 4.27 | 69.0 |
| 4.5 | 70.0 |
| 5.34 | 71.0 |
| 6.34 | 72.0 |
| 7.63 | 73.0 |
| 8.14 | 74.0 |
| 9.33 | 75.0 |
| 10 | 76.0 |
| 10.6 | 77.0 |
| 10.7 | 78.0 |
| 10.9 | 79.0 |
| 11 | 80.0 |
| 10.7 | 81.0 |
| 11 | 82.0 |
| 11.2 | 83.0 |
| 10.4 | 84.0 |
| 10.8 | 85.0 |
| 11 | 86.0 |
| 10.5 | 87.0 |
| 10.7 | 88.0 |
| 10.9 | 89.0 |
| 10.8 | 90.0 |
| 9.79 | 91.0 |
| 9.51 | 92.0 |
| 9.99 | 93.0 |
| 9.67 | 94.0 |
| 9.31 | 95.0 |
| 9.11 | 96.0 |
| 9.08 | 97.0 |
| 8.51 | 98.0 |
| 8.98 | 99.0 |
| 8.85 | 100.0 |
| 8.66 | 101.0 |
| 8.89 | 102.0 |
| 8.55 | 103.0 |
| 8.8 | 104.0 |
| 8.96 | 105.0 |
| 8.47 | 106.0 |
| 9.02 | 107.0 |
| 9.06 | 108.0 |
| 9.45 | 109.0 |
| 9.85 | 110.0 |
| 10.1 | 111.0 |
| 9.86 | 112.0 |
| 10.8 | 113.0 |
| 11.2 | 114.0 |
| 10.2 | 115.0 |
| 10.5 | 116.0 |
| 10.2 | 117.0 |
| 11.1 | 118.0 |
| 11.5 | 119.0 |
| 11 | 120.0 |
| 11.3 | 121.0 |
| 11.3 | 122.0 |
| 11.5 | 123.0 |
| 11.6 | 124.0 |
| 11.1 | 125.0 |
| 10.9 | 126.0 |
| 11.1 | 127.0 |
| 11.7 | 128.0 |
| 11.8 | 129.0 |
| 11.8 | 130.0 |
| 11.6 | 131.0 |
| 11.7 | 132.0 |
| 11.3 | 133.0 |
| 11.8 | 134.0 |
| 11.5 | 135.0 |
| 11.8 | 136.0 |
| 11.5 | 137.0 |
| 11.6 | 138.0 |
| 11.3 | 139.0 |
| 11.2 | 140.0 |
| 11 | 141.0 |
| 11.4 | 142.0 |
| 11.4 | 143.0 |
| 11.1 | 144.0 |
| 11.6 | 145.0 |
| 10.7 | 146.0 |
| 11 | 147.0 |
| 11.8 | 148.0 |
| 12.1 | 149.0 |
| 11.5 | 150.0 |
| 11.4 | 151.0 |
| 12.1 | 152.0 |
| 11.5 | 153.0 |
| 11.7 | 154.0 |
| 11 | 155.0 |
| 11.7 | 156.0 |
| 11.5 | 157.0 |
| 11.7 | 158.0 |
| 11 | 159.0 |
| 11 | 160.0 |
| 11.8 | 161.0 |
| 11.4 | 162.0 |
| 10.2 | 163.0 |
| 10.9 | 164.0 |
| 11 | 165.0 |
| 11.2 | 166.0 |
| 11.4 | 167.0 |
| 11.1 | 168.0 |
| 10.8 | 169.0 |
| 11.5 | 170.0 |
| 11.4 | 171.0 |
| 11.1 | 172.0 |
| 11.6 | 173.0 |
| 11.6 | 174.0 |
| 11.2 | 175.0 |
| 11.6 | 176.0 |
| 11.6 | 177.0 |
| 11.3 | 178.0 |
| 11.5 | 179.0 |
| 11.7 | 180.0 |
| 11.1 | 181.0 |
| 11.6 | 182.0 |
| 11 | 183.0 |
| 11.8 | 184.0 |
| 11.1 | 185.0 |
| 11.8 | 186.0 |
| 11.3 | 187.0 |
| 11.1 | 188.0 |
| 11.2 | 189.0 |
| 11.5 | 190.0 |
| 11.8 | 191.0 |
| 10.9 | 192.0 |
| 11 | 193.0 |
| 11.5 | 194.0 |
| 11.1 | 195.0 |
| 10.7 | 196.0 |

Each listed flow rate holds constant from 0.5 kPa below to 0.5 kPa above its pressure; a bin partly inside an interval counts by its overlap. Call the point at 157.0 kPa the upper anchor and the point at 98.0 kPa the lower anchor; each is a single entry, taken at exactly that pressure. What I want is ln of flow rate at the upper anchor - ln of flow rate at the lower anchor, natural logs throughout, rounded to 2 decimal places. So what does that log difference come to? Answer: 0.30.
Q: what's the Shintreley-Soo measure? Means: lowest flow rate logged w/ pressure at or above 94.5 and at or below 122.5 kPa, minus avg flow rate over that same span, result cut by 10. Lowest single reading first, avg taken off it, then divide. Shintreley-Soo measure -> -0.13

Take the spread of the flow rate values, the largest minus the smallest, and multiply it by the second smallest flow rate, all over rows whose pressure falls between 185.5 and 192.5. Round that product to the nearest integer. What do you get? 10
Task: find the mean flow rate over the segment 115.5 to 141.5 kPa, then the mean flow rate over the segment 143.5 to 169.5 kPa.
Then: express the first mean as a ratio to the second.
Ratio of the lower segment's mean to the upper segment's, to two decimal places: 1.00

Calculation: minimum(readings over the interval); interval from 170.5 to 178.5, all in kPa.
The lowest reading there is 11.1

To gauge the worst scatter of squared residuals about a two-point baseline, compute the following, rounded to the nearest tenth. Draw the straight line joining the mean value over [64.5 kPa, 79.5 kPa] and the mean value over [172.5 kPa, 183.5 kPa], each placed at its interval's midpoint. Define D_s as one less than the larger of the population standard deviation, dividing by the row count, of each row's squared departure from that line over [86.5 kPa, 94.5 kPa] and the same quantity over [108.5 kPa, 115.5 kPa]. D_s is 1.8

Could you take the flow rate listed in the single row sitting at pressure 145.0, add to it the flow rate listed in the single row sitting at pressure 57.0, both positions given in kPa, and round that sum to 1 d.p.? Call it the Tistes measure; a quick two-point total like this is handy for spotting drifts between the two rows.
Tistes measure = 18.8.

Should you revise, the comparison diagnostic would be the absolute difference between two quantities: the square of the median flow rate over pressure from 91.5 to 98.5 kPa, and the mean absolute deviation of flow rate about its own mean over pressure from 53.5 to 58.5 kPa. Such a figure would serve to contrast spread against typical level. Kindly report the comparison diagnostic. 86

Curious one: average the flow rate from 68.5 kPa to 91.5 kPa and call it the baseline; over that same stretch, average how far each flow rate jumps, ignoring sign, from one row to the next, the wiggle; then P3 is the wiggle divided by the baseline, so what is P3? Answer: 0.053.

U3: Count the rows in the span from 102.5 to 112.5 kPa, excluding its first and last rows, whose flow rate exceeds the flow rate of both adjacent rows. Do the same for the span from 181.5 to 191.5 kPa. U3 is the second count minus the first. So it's 0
